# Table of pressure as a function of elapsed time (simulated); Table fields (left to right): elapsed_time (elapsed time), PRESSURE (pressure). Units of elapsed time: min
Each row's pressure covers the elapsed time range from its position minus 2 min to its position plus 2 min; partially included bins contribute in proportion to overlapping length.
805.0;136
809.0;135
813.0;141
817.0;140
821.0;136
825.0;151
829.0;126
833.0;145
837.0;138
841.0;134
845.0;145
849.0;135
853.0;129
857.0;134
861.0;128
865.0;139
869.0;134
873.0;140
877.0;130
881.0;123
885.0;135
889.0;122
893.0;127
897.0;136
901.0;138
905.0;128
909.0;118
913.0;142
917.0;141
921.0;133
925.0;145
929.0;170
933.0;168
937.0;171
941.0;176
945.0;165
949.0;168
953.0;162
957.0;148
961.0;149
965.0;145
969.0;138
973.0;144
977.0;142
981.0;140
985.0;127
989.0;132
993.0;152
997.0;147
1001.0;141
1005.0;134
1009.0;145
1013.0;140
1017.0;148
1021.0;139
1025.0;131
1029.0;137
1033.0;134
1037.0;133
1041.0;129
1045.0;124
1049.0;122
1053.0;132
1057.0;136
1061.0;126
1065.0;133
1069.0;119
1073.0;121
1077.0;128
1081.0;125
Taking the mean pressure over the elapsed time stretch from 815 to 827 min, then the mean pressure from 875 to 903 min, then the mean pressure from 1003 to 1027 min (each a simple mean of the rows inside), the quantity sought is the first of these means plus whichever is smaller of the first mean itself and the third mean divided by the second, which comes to 143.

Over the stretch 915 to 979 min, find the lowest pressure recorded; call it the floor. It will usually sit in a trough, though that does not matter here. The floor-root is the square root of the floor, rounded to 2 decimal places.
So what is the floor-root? 11.53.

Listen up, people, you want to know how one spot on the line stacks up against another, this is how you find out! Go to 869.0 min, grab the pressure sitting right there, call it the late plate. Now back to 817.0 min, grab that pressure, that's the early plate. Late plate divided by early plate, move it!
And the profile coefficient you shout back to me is 0.96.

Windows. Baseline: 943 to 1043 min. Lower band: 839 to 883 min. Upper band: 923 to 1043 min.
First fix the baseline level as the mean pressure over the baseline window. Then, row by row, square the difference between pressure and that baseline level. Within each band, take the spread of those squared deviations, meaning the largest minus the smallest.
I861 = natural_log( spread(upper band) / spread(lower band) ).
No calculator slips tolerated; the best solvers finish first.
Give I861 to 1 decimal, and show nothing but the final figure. 1.0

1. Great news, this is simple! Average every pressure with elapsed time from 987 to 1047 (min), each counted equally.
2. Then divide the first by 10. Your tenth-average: 13.8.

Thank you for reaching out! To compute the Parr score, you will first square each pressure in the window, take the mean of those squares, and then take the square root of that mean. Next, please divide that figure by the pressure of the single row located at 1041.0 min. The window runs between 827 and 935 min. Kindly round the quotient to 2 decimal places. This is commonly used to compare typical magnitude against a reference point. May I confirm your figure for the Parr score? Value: 1.06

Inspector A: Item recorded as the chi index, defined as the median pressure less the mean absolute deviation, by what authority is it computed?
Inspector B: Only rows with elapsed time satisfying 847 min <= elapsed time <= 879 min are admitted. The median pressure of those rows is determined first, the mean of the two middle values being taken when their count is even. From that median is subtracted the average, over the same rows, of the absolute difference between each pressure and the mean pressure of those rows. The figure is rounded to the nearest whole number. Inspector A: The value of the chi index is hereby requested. 131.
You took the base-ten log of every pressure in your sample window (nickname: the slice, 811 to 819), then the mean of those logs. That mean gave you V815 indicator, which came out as 2.15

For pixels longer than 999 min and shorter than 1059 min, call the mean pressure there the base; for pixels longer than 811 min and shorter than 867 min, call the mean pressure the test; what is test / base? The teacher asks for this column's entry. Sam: 1.02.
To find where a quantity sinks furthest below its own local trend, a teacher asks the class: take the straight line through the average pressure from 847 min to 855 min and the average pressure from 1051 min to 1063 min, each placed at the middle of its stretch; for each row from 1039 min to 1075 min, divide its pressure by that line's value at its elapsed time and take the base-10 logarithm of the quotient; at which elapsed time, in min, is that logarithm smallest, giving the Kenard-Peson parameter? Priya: 1069.0 min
